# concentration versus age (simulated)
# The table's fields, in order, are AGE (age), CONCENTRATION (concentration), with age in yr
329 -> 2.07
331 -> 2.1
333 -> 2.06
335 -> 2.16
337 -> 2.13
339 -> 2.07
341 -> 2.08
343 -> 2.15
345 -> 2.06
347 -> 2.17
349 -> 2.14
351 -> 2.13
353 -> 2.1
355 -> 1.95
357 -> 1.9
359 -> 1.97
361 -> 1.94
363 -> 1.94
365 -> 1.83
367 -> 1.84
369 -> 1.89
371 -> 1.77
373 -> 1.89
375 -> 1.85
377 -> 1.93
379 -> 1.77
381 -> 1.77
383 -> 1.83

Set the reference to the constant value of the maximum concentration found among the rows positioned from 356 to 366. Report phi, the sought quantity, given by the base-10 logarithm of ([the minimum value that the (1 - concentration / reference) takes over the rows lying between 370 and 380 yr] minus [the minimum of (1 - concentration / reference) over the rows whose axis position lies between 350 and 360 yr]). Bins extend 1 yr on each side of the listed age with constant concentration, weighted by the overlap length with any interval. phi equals -0.99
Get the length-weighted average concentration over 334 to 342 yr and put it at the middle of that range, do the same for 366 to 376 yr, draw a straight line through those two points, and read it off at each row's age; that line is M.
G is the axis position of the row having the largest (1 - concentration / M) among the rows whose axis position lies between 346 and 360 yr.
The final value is 357 yr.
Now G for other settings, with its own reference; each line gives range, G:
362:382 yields 371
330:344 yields 333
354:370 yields 365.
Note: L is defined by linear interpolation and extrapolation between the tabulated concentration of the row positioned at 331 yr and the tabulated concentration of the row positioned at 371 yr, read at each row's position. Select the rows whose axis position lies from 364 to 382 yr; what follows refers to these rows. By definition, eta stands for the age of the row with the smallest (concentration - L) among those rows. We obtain 371 yr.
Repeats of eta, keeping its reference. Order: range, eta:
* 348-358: 357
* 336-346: 339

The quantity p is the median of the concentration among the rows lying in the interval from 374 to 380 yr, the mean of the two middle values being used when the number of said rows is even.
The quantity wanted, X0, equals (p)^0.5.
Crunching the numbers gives 1.36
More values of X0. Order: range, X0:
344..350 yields 1.46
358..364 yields 1.39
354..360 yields 1.40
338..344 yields 1.44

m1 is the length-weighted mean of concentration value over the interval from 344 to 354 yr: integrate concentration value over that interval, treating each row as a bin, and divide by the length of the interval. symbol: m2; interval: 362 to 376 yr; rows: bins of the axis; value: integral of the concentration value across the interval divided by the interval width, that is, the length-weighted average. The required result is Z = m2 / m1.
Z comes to 0.88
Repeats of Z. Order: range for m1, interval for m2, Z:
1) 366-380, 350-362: 1.08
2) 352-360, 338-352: 1.07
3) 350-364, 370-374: 0.92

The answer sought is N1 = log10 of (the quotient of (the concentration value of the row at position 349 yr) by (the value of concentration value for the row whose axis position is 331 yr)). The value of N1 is 0.01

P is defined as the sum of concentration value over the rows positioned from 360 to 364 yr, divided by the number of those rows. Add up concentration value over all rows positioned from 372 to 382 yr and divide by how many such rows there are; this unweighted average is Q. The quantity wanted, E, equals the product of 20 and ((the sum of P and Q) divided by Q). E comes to 41.1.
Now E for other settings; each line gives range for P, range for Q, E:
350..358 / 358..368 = 41.2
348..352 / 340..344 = 40.2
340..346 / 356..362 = 41.7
